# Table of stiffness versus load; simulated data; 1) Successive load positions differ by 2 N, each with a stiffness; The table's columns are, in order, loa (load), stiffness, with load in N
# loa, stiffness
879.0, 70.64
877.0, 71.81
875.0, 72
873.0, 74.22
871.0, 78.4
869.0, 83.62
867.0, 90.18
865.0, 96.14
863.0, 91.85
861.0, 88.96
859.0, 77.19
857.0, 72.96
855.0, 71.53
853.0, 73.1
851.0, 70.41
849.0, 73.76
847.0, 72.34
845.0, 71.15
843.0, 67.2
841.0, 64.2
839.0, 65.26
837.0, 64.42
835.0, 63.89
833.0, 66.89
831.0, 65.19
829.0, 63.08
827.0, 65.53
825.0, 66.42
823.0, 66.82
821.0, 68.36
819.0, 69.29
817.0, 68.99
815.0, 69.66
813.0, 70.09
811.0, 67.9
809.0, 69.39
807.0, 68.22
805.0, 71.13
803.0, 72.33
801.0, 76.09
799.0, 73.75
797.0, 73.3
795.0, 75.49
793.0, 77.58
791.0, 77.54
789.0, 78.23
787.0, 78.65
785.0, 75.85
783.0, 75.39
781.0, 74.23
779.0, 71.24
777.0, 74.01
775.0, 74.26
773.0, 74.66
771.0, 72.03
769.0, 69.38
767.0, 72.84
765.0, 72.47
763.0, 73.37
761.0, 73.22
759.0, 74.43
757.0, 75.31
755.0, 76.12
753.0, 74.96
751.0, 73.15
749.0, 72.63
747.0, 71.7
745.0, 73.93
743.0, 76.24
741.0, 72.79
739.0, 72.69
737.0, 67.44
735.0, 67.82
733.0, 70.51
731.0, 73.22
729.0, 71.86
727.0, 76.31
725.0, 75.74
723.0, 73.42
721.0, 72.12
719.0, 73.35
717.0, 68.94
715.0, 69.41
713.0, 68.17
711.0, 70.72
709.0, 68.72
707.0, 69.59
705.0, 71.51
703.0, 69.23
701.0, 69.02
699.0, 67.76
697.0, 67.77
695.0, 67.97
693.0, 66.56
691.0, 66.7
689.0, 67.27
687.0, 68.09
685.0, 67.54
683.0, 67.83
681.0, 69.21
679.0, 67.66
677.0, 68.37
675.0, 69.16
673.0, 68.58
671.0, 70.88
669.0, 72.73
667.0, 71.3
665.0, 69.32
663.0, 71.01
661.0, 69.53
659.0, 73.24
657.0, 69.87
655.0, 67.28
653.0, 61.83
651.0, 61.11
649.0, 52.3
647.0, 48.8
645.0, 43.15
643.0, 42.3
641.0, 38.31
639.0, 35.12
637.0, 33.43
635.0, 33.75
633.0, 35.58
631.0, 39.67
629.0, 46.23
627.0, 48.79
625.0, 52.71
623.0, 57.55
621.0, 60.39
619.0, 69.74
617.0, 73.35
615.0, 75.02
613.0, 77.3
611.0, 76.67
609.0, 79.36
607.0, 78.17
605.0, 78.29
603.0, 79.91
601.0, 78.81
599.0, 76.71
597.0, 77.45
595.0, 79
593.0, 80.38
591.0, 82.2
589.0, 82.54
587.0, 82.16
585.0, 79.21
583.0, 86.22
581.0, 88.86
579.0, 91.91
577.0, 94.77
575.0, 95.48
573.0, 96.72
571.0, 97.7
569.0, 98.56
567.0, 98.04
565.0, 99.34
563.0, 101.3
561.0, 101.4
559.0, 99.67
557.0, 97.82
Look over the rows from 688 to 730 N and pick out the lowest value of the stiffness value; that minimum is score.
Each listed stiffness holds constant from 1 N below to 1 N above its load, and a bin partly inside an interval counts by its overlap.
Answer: 66.56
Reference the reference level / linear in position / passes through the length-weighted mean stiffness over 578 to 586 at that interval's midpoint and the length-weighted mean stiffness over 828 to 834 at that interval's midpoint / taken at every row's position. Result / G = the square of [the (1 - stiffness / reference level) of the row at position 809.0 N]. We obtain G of 0.001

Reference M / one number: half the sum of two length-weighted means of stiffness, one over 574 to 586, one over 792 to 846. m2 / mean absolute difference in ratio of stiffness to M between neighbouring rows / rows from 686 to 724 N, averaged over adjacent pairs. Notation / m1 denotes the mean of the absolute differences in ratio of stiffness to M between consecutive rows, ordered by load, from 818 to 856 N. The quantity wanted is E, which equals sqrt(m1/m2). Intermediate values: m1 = 0.0229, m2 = 0.016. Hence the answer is 1.19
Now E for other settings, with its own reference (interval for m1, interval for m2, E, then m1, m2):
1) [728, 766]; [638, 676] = 0.74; 0.0202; 0.037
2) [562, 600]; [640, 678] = 0.80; 0.0227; 0.036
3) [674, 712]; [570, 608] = 0.72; 0.0119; 0.023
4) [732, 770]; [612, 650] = 0.68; 0.0201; 0.044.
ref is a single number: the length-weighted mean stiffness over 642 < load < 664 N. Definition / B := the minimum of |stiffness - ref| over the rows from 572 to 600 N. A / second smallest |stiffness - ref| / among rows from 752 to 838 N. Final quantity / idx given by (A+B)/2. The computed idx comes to 10.3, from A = 4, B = 17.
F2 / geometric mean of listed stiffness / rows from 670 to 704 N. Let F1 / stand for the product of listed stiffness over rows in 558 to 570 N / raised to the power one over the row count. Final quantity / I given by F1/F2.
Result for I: 1.5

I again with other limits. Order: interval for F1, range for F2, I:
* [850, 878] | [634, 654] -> 1.8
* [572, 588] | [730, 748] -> 1.2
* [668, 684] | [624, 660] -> 1.5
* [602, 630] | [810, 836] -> 1.0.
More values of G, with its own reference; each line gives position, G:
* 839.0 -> 0.000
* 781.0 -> 0.005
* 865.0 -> 0.300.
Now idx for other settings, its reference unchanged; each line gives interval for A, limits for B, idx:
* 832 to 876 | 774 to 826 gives 5.3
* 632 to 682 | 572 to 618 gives 7.6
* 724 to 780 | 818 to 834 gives 5.4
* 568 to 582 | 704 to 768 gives 19.6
